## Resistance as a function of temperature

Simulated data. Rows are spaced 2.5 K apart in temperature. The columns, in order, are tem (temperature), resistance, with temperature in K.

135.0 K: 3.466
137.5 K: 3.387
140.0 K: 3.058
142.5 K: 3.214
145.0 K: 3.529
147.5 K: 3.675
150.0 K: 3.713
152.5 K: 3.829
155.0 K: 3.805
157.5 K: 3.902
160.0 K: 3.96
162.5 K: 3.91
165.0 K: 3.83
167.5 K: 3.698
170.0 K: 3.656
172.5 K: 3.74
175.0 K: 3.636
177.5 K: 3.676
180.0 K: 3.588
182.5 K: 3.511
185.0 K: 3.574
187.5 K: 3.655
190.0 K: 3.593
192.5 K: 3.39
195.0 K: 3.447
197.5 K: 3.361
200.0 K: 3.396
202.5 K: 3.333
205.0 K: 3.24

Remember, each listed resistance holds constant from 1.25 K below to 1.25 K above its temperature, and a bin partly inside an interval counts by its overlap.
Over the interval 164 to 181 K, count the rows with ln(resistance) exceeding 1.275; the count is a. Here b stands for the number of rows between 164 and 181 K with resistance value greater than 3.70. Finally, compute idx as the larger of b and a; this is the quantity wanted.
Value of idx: 7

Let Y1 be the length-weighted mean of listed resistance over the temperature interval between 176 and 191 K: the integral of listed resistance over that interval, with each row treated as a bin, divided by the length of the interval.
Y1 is 3.6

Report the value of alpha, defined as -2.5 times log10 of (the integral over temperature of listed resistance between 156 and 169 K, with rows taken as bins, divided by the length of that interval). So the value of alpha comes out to -1.47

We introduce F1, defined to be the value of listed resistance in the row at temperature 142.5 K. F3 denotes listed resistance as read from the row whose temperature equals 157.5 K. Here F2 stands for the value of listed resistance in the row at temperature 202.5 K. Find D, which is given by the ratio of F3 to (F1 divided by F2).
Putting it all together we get 4.0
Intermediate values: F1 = 3.214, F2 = 3.333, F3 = 3.902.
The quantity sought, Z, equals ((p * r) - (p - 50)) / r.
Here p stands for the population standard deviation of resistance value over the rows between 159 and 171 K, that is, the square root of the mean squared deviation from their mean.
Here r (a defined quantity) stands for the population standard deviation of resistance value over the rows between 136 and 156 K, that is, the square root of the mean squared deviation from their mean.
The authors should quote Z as 188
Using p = 0.118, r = 0.265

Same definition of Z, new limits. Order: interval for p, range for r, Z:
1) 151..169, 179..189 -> 976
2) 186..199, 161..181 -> 500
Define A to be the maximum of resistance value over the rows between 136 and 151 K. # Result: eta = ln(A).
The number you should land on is 1.31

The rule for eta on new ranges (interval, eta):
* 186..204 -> 1.30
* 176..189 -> 1.30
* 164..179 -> 1.34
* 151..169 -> 1.38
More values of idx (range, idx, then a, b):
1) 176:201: 4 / 4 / 0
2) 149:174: 10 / 10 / 8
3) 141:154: 3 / 3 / 2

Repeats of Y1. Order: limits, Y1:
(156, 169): 3.9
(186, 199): 3.5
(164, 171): 3.7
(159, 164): 3.9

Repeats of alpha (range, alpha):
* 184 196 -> -1.37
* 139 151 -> -1.34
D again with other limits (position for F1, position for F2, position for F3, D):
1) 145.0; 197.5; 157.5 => 3.7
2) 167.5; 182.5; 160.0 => 3.8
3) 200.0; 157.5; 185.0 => 4.1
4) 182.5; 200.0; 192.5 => 3.3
